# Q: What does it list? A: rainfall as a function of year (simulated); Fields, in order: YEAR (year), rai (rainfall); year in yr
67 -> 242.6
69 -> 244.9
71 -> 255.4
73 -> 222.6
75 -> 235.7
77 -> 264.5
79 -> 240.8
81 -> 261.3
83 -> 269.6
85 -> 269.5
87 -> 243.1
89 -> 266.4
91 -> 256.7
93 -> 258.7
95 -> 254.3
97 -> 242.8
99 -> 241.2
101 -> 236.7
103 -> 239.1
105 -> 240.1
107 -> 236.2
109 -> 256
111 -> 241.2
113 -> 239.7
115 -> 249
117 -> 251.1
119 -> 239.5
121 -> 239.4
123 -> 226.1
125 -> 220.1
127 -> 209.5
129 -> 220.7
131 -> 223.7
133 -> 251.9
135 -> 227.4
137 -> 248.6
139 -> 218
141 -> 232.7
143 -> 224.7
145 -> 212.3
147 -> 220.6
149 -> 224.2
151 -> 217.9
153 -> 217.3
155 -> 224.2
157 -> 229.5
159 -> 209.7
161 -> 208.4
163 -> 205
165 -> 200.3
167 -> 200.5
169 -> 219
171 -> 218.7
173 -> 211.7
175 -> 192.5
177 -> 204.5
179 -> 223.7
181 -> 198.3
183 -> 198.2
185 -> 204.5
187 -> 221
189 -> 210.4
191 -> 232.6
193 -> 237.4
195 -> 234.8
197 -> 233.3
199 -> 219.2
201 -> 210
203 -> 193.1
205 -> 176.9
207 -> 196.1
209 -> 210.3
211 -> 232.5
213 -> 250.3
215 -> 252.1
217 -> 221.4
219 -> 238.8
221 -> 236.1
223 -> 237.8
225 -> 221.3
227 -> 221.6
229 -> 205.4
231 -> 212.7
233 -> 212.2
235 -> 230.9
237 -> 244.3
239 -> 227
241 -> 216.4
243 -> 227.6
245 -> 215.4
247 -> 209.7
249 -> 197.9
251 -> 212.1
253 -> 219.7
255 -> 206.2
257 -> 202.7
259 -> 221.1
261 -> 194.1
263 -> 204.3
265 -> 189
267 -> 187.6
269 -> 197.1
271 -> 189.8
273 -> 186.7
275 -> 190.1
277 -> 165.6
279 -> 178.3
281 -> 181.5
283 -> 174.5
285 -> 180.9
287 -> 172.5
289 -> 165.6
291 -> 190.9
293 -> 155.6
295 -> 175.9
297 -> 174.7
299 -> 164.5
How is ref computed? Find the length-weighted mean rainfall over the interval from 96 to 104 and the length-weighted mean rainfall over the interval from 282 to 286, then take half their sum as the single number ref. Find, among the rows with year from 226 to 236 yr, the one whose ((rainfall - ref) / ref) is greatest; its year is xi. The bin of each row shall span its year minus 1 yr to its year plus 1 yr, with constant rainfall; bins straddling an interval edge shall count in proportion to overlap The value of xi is 235 yr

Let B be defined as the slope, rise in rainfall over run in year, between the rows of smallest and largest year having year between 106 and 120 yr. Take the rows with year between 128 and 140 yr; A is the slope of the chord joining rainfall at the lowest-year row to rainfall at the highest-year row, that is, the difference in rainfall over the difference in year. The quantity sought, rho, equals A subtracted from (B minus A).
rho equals 0.8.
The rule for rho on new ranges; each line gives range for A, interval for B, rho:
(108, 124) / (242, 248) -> -0.2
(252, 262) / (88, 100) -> 3.9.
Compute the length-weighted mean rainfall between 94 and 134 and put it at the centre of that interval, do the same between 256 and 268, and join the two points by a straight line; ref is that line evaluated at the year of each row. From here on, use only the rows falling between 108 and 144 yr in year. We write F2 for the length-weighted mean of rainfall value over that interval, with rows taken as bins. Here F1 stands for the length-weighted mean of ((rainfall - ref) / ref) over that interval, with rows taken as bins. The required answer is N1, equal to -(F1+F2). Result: -234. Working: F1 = -0.002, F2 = 234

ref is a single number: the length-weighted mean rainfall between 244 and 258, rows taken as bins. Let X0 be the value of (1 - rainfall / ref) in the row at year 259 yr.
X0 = -0.06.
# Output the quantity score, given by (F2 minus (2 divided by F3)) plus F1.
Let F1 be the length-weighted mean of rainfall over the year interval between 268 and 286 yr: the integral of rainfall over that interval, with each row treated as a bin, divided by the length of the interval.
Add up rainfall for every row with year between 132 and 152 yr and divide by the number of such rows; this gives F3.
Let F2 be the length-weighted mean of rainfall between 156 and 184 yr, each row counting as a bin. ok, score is 391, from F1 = 183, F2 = 209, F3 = 228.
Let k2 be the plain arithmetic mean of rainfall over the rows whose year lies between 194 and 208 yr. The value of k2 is 209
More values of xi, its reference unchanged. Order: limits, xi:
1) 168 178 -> 169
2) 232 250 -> 237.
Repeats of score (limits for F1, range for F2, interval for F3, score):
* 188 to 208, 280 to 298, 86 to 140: 389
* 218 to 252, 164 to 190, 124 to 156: 430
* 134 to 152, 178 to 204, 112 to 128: 442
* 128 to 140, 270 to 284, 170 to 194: 413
